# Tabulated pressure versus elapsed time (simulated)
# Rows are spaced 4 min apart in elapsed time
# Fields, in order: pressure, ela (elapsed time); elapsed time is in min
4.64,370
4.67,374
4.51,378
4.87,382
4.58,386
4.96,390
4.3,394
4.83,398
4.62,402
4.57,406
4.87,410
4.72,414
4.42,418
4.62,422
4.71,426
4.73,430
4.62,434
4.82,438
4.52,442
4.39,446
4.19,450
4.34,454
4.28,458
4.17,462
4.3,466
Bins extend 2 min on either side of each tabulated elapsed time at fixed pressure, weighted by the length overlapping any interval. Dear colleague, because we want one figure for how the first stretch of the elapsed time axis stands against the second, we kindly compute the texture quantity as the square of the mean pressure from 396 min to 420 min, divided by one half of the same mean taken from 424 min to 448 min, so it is 9.42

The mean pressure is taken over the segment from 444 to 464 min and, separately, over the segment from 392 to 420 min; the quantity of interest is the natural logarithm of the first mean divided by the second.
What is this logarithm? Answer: -0.078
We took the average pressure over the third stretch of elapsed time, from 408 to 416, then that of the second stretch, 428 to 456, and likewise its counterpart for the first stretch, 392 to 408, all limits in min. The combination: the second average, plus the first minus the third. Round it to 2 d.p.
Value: 4.30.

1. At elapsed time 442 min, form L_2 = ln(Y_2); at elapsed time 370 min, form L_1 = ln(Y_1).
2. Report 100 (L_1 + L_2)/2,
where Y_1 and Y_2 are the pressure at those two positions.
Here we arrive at 152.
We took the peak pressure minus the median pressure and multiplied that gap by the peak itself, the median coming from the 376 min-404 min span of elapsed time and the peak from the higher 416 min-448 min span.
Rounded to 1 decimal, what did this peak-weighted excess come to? 1.0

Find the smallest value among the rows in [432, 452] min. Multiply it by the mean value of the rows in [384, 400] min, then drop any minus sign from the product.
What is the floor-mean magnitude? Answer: 19.6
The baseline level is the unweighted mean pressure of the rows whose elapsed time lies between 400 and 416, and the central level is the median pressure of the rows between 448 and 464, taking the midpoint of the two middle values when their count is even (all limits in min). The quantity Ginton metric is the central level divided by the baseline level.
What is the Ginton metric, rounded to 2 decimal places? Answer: 0.90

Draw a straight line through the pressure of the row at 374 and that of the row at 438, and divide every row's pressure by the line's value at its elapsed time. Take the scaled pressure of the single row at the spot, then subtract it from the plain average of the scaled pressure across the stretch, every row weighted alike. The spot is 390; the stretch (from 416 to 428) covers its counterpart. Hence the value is -0.10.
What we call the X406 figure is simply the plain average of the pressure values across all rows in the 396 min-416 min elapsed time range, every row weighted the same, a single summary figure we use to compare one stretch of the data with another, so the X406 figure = 4.72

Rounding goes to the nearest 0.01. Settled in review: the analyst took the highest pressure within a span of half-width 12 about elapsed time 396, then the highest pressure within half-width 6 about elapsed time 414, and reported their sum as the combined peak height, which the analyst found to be 9.83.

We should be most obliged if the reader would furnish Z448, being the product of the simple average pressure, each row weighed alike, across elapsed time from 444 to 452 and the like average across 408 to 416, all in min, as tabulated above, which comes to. 20.6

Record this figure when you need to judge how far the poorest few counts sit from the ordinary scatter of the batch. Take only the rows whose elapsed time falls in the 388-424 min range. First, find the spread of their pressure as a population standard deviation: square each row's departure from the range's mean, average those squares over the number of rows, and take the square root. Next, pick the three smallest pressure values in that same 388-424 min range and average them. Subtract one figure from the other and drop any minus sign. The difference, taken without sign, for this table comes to 4.23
